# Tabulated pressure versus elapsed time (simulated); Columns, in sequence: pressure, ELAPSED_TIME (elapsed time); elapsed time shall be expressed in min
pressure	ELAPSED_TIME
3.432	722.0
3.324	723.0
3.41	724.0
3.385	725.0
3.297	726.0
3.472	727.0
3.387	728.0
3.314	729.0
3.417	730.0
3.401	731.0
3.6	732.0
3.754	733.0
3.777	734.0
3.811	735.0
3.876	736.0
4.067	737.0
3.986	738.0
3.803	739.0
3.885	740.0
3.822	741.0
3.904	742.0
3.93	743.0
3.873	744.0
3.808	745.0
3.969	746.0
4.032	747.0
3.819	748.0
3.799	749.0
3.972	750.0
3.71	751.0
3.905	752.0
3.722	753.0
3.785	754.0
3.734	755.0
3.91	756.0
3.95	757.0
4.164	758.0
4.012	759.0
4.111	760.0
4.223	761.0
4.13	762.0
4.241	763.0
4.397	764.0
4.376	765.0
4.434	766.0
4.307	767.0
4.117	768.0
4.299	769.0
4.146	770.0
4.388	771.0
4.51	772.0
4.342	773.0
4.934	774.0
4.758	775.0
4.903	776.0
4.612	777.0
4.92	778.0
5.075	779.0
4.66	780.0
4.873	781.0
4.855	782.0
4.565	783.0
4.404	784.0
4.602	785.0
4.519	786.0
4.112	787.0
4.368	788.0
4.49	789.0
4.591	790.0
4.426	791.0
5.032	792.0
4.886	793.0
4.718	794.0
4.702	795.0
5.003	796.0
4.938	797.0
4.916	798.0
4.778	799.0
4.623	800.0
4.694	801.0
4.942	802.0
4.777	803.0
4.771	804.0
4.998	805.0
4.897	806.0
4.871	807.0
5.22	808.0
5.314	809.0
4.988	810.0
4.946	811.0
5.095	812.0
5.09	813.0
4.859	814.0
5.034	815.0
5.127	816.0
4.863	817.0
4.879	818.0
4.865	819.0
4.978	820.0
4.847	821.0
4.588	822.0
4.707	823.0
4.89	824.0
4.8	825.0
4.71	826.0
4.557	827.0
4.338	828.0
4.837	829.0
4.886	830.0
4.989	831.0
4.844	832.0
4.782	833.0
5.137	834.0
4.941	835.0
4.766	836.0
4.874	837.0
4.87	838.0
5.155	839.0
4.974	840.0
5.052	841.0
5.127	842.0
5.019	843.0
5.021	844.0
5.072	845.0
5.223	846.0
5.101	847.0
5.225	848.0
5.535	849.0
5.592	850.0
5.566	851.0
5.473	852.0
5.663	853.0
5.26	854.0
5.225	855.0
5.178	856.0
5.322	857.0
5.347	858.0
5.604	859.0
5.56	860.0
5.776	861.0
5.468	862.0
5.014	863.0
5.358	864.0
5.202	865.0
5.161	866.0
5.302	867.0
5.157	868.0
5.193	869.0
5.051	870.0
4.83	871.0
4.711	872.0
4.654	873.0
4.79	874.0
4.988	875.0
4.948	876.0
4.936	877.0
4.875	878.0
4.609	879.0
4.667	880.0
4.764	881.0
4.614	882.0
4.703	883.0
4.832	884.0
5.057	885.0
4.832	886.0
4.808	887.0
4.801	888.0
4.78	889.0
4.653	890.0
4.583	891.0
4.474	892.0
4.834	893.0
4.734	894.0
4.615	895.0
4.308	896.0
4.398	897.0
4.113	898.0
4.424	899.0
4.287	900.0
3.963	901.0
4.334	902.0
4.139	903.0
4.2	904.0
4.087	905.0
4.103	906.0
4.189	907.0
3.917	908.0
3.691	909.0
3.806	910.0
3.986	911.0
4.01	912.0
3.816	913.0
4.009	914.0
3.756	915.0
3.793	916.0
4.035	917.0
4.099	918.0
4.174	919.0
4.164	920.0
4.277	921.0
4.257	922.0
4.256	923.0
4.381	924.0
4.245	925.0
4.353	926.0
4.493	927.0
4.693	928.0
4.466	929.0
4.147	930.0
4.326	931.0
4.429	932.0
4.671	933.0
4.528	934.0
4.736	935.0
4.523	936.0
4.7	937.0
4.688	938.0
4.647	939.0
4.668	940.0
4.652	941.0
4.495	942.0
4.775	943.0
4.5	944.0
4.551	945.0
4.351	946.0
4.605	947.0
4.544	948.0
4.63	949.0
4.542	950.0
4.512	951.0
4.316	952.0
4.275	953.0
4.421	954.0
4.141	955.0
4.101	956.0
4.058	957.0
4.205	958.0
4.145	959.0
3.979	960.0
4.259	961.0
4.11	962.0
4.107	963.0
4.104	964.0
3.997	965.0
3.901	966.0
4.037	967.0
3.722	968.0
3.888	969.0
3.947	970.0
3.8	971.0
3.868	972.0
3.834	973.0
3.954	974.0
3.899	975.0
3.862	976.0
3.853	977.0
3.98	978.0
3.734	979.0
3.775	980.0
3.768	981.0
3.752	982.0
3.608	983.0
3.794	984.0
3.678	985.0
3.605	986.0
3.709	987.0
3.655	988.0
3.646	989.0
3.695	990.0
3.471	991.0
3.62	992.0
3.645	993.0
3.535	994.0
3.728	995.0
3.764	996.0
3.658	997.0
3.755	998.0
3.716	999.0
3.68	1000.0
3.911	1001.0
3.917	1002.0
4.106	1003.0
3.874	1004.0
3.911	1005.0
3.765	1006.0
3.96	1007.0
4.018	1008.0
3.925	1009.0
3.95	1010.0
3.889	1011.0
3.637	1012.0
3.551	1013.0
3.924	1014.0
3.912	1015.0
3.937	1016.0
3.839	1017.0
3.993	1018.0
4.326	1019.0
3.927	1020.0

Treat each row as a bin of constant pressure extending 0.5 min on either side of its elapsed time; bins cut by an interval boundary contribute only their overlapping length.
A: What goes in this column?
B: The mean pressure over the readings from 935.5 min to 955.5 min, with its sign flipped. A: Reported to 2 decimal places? -4.53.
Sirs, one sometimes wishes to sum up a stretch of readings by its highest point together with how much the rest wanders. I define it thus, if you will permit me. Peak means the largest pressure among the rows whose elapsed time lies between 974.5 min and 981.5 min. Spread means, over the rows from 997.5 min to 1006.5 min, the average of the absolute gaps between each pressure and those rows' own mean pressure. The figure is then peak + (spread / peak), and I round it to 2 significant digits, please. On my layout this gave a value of 4.0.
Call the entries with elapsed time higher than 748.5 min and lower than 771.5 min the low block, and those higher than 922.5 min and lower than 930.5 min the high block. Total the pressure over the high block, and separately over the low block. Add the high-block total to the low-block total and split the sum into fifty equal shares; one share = 2.6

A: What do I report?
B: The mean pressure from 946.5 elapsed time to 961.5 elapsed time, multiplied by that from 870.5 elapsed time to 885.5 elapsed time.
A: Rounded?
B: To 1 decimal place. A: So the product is 20.7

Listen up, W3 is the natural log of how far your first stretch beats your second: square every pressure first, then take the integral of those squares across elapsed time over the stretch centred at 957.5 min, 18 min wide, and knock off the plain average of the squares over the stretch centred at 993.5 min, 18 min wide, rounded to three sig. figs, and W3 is 5.72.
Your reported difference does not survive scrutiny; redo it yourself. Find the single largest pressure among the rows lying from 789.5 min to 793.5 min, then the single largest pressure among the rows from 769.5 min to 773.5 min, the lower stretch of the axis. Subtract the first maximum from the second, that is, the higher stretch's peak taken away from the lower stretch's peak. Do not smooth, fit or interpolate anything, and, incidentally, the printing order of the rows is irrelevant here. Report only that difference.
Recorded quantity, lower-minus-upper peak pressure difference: -0.5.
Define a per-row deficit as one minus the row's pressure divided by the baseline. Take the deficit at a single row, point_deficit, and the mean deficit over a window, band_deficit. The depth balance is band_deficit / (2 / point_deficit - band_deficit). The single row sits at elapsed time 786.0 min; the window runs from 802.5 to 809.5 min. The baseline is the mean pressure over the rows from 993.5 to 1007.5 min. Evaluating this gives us 0.03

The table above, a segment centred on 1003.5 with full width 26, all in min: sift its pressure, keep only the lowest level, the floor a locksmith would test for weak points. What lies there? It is 3.471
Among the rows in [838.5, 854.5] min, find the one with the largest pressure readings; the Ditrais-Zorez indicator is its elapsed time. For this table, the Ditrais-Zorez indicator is 853.0 min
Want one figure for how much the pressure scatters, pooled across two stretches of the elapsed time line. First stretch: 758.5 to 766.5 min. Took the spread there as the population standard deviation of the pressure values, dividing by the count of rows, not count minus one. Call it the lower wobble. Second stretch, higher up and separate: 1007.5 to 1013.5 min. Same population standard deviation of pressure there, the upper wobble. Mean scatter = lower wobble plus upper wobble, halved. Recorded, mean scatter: 0.16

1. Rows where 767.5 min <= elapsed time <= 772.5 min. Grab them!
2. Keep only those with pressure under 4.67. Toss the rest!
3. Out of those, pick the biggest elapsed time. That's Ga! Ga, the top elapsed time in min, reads 772.0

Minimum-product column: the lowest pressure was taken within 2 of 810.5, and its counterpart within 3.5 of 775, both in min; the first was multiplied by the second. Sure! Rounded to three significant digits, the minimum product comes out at 21.5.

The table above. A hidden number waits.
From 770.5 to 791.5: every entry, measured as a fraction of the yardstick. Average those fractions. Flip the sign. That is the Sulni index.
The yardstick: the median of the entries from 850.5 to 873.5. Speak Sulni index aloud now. -0.88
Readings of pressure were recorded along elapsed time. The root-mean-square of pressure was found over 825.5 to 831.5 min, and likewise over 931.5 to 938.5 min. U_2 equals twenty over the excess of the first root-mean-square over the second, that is 178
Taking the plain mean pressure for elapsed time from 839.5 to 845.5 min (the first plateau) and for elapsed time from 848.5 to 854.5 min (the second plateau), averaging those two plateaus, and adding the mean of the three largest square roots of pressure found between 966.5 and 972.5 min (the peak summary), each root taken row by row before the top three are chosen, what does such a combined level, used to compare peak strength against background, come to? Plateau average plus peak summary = 7.27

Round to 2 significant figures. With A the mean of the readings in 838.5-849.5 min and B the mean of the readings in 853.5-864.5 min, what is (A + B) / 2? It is 5.3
